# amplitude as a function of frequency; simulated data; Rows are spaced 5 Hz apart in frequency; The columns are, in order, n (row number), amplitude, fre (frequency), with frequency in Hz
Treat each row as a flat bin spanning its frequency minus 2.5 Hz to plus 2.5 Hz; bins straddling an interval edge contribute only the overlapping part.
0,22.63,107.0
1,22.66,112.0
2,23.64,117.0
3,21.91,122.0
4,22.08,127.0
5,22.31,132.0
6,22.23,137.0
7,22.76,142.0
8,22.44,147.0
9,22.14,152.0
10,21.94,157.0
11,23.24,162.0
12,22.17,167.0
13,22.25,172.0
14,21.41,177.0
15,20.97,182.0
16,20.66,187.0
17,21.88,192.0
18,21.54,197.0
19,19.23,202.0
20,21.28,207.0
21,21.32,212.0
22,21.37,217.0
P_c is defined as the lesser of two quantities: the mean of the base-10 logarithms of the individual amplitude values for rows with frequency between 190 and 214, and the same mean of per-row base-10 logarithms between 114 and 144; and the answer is 1.32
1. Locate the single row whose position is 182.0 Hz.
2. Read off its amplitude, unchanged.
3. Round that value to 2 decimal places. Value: 20.97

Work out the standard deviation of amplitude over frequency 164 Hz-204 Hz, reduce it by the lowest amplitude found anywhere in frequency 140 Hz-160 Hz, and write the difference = -21.0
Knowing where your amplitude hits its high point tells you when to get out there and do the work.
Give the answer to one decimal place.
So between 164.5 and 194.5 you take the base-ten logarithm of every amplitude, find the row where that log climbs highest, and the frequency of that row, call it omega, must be 172.0 Hz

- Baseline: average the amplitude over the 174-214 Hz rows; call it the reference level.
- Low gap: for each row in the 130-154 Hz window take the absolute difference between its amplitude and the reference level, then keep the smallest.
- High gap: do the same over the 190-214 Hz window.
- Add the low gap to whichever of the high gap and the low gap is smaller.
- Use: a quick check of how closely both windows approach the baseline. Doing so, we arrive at 1.3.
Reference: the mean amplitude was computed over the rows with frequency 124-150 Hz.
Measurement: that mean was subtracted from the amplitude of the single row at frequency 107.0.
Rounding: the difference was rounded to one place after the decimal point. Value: 0.3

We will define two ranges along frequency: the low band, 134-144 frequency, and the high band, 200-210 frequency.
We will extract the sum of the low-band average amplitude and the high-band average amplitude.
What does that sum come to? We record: 42.8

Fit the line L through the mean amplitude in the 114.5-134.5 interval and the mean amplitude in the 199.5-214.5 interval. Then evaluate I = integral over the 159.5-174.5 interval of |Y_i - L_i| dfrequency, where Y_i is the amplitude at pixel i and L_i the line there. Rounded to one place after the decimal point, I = 15.5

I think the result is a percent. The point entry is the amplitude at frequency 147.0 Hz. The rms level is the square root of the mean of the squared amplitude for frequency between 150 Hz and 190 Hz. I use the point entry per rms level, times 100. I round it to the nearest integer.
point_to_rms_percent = 103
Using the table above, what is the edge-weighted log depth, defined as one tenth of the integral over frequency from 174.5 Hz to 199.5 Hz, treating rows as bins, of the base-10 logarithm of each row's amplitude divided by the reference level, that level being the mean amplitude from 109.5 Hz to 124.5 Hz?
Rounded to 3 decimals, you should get -0.071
